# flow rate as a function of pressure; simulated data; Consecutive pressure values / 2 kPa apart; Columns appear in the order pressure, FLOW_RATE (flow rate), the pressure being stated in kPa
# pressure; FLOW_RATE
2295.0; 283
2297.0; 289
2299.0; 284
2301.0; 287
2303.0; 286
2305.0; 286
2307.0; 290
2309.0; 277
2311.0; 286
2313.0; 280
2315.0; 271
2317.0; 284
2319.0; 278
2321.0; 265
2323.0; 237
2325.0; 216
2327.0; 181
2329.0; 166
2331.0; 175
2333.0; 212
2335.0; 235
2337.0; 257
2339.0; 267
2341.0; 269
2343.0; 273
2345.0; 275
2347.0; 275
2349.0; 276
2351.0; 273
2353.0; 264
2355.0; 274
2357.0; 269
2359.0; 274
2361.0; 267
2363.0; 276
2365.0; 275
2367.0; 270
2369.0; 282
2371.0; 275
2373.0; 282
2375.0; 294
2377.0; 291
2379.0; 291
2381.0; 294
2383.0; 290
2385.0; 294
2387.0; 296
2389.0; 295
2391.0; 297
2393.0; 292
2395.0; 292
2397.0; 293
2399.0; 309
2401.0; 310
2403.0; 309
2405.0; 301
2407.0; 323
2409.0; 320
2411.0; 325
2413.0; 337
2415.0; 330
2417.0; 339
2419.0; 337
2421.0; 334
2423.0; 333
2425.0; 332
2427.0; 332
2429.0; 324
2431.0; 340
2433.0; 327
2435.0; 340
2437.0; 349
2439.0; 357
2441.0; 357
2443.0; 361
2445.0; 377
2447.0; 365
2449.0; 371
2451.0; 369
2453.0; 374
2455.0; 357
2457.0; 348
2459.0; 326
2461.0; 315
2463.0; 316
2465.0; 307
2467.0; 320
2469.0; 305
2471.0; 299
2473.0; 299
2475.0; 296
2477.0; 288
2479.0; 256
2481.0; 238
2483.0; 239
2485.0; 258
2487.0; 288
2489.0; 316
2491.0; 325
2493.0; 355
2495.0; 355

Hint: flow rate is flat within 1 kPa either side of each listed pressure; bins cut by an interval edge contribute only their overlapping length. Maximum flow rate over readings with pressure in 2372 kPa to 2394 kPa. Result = 297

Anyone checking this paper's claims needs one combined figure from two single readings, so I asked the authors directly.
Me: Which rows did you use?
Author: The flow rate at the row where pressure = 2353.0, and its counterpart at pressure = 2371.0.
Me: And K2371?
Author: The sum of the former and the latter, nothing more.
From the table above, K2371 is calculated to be 539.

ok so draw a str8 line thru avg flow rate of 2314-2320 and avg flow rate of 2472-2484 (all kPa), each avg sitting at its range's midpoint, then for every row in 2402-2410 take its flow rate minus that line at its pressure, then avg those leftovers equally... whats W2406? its 40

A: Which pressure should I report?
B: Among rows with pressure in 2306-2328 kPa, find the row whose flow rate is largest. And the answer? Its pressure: 2307.0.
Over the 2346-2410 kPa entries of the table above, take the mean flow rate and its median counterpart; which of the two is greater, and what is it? 291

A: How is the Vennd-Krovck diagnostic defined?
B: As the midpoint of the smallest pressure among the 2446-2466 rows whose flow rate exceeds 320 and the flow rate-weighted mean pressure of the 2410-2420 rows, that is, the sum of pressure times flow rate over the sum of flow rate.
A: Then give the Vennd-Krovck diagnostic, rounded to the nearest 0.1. 2431.0 kPa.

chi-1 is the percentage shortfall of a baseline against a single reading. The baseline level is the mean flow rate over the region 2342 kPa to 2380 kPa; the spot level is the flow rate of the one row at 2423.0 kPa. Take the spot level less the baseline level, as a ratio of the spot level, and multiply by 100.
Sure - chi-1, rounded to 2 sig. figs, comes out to 17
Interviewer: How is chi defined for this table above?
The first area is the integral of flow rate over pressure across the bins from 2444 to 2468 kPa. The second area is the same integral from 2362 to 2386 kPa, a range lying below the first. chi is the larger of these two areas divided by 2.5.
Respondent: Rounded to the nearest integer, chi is 3316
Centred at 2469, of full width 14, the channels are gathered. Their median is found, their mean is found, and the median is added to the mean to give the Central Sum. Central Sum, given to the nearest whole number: 611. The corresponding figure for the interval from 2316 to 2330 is 469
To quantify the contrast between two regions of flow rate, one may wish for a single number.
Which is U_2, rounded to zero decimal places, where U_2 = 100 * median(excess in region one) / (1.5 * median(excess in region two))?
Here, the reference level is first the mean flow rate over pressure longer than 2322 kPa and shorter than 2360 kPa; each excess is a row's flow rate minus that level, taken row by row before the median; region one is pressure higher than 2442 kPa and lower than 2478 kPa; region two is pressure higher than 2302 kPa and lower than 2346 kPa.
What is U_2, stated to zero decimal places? 212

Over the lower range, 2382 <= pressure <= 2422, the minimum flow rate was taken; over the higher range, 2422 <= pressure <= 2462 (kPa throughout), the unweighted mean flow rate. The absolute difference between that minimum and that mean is 58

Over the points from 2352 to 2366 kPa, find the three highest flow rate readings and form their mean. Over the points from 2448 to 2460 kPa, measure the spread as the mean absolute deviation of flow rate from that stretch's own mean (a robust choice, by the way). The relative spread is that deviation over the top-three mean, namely 0.050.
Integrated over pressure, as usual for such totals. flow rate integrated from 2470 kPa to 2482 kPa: 3352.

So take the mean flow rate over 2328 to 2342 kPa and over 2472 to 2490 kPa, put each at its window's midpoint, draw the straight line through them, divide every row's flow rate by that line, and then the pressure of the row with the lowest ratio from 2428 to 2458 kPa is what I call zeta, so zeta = 2429.0 kPa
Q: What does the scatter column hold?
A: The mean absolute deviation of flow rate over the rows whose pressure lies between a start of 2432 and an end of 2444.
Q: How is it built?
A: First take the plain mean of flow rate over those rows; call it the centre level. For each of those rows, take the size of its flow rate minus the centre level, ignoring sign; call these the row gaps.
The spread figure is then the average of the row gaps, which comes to 10.0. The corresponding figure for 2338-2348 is 3.0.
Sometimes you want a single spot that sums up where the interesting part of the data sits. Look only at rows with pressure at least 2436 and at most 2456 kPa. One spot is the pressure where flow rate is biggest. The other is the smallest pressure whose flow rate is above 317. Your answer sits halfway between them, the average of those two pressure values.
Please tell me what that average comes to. 2441 kPa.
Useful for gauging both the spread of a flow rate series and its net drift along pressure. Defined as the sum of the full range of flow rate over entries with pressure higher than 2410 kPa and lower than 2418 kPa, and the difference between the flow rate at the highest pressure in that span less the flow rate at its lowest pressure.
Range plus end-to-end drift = 28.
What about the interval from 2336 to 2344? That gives 32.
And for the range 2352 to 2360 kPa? 20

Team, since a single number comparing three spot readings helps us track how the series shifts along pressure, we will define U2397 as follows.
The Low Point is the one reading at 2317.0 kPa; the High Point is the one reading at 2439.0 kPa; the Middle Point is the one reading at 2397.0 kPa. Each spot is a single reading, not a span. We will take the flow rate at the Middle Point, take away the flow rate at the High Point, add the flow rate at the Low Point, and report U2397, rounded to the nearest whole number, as 220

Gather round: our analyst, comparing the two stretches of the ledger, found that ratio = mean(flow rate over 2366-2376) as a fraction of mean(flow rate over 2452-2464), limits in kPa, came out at 0.83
